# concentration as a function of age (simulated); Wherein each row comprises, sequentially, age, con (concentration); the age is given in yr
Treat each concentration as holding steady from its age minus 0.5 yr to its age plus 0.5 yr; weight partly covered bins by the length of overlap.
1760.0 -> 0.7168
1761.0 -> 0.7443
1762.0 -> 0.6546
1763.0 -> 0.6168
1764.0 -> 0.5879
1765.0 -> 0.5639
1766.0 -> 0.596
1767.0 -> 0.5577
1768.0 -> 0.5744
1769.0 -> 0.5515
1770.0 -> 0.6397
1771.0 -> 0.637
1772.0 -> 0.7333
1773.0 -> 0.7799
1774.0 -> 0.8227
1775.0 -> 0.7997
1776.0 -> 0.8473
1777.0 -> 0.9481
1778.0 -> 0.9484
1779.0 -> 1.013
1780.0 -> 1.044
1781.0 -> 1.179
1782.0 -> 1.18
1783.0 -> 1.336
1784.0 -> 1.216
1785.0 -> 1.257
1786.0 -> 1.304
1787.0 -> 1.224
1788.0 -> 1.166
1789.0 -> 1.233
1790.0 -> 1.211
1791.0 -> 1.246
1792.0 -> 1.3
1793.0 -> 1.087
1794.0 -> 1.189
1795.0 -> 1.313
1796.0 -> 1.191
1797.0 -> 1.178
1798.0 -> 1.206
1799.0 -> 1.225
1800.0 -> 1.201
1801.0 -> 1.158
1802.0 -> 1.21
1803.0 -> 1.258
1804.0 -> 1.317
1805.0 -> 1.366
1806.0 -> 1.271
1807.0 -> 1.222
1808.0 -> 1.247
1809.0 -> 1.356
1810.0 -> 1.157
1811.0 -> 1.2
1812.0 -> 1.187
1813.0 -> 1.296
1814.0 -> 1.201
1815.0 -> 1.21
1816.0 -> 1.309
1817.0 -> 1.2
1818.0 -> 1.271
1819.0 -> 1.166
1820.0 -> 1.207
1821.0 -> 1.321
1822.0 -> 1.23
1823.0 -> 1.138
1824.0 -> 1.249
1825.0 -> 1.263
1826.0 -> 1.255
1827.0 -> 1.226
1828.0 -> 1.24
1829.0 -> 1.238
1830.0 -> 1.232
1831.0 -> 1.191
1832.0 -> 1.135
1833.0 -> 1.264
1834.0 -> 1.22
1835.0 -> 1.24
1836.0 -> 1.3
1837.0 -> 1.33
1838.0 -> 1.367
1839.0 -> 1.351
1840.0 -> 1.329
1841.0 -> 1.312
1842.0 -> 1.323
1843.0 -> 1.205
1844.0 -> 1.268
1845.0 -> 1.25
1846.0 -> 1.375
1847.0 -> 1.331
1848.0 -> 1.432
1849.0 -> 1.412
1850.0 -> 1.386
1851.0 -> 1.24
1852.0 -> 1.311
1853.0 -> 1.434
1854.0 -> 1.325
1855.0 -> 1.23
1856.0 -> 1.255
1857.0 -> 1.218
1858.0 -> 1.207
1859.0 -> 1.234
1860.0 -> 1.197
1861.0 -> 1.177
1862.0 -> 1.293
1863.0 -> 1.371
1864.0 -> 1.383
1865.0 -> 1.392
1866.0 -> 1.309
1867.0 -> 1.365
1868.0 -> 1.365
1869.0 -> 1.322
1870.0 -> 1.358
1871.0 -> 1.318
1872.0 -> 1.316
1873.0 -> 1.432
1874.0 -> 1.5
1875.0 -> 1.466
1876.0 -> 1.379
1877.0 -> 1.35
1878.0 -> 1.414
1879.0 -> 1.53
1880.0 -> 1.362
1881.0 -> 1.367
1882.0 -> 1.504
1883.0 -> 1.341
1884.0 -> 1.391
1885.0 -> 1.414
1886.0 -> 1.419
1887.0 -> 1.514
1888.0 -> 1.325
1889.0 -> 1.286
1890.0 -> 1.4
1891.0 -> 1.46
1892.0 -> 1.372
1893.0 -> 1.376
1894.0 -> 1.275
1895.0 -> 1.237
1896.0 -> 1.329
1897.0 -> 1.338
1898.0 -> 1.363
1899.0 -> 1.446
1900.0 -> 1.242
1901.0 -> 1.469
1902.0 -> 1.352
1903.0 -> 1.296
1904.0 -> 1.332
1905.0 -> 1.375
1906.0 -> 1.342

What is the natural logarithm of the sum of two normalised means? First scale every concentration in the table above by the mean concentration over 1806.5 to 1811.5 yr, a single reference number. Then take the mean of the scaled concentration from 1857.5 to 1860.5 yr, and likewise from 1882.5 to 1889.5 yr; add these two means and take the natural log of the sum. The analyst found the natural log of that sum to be 0.74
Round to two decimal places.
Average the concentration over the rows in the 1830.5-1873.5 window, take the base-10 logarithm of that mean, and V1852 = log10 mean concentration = 0.12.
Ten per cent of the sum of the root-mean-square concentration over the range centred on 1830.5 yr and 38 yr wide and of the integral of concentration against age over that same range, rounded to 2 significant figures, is 4.9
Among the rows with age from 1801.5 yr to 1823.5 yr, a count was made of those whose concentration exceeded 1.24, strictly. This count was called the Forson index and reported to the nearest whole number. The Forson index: 10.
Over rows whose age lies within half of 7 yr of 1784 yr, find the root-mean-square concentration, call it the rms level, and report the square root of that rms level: 1.12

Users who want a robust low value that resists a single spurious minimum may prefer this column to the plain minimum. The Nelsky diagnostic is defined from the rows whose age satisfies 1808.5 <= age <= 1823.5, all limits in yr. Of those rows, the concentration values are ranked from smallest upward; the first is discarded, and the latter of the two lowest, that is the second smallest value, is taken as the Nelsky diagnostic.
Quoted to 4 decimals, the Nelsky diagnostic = 1.1570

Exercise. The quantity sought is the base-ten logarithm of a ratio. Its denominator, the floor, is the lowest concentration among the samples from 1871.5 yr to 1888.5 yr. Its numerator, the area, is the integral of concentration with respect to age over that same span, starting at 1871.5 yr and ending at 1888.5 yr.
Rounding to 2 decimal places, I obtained 1.26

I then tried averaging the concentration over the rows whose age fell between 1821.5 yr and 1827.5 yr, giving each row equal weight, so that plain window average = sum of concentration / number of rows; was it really 1.23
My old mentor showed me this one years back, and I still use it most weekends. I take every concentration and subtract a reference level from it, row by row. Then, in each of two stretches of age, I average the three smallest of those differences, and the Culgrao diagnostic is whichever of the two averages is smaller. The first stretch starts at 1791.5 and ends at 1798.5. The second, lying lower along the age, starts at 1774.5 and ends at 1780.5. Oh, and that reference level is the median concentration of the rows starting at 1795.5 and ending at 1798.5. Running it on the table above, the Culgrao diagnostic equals -0.33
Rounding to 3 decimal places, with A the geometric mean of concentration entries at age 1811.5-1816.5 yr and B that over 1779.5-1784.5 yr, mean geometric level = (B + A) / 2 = 1.213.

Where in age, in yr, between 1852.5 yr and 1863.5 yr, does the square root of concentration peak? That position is 1853.0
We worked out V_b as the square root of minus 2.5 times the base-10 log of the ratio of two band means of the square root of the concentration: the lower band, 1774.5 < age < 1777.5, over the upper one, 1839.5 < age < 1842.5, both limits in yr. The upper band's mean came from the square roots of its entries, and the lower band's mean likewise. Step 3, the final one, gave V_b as 0.48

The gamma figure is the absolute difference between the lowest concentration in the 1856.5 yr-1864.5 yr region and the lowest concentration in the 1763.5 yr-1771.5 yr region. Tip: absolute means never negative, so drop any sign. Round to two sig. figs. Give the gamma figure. 0.63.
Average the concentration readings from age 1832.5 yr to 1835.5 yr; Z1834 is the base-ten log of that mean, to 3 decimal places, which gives 0.094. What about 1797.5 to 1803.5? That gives 0.083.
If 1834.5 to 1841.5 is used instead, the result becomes 0.120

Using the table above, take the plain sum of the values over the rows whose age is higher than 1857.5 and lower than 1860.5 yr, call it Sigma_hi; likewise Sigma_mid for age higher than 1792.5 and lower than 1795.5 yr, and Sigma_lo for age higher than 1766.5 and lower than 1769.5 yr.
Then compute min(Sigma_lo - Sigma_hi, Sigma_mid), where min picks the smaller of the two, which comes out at -2.0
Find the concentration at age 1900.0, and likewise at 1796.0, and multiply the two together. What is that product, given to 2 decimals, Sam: 1.48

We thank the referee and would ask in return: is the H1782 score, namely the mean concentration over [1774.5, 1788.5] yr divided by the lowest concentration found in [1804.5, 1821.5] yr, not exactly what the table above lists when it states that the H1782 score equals 0.95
